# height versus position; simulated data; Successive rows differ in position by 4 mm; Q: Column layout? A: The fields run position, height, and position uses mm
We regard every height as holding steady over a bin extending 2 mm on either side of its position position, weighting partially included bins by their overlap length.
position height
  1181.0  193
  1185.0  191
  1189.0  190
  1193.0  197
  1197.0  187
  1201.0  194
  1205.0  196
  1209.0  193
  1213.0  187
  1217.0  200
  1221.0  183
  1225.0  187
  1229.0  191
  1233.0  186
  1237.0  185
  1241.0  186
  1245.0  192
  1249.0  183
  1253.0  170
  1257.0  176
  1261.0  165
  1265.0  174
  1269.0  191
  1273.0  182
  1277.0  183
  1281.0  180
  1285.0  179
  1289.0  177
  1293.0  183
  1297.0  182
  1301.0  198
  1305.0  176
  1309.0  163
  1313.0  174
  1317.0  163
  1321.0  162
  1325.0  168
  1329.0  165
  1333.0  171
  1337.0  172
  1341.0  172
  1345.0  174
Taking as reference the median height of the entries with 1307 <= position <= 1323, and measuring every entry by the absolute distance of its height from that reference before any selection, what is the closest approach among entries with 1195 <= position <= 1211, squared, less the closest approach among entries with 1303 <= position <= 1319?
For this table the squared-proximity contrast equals 576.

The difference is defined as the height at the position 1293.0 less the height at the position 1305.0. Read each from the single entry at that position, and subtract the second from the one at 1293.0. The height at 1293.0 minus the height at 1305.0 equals 7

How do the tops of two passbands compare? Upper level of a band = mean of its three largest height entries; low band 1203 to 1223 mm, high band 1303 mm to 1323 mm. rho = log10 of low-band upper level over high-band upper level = 0.06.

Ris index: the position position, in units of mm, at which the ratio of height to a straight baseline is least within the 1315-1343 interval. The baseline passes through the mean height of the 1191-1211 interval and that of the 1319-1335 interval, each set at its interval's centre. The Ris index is 1321.0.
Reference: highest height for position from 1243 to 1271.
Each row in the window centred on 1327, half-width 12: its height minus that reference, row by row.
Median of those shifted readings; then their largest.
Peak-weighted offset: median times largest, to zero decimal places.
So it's 510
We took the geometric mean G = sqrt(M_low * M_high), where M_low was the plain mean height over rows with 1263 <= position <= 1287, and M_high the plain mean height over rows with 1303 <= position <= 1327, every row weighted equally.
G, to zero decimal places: 174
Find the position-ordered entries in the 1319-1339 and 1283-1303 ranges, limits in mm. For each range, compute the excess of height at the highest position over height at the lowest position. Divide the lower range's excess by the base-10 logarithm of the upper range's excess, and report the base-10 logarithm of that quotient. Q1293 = 1.28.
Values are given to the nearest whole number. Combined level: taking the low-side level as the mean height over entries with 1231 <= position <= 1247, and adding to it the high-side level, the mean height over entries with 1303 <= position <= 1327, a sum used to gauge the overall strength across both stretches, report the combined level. 355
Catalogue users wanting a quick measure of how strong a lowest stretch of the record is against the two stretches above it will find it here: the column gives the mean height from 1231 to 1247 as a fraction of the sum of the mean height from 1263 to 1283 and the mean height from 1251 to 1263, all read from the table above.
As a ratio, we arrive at 0.531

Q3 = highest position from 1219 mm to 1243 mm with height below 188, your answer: 1241.0 mm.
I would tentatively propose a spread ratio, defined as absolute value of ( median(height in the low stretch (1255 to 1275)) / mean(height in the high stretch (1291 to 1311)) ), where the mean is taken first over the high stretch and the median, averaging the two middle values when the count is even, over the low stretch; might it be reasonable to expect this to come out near 0.98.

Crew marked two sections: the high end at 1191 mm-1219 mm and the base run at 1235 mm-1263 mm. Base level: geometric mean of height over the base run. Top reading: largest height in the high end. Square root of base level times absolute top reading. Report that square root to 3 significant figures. 189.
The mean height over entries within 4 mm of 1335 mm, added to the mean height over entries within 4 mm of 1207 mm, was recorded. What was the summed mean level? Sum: 366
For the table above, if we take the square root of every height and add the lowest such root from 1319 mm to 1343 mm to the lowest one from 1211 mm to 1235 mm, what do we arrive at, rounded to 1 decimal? 26.3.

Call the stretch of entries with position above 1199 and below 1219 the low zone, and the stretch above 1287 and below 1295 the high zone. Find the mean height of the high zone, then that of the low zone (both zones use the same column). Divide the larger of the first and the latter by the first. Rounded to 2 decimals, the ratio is 1.08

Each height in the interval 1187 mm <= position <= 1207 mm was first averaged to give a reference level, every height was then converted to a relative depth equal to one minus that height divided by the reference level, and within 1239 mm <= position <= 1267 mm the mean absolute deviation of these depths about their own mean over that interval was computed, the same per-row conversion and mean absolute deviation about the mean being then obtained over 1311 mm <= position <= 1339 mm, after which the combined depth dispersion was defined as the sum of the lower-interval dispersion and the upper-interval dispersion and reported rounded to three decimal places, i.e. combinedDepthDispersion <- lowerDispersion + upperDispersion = 0.060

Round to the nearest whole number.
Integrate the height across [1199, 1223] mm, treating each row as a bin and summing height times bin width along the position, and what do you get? 4612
